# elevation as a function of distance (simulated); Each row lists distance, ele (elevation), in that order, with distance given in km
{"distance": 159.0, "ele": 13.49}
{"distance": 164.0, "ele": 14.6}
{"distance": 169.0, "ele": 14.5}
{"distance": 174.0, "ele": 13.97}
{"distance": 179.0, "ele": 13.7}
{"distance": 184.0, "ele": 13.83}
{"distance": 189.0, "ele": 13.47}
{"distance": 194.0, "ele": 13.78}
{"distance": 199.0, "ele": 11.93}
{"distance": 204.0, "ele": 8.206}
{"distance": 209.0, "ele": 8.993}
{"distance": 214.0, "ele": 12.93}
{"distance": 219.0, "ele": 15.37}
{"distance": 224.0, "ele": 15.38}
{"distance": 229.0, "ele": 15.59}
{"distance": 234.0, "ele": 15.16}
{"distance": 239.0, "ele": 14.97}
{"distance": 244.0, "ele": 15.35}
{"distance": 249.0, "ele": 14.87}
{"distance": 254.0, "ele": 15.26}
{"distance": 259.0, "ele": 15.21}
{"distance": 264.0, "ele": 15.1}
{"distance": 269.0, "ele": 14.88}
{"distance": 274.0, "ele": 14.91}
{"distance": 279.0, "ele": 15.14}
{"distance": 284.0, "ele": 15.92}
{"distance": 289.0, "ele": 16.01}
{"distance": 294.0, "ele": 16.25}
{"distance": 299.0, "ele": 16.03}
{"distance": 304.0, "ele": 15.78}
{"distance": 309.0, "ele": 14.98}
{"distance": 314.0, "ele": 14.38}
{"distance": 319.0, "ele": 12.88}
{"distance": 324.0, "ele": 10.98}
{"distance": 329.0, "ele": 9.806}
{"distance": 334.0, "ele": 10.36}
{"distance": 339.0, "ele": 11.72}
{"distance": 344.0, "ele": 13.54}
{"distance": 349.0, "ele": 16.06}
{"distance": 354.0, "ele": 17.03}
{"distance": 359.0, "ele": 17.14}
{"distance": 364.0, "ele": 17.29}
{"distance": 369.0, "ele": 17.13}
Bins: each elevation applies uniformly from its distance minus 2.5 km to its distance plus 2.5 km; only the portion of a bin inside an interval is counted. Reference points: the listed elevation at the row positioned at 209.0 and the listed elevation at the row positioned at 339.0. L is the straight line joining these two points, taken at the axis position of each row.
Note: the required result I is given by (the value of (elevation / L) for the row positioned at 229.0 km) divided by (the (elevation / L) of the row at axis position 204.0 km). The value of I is 1.8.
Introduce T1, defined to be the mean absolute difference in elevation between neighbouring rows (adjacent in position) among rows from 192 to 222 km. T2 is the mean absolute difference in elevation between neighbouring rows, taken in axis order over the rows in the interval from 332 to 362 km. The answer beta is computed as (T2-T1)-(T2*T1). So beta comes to -4.6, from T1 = 2.55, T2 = 1.4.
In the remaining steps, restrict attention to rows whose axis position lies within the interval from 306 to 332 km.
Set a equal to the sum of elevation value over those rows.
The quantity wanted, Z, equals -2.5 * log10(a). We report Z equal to -4.5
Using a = 63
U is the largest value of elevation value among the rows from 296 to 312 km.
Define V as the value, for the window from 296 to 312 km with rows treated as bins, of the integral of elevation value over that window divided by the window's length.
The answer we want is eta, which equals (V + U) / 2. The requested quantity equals 15.8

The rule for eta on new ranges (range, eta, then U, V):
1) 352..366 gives 17.2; 17.29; 17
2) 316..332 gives 12.1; 12.88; 11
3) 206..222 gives 13.9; 15.37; 12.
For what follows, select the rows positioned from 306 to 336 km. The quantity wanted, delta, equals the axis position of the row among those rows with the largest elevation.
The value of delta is 309.0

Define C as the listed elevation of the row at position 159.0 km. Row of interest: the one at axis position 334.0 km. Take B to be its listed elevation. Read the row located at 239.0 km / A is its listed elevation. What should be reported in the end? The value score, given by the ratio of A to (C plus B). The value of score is 0.63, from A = 14.97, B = 10.36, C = 13.49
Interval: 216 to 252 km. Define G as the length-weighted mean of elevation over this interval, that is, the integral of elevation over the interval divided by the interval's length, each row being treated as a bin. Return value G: 15.2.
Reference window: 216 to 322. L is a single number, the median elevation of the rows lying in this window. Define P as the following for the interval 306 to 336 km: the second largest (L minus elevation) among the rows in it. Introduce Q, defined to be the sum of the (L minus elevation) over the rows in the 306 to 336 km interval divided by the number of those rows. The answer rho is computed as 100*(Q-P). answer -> -187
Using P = 5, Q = 2.98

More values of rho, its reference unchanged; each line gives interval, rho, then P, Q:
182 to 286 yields -511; 6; 1.10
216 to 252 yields -27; 0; -0.03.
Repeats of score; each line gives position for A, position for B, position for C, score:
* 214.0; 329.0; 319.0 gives 0.57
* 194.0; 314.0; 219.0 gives 0.46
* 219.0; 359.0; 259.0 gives 0.48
